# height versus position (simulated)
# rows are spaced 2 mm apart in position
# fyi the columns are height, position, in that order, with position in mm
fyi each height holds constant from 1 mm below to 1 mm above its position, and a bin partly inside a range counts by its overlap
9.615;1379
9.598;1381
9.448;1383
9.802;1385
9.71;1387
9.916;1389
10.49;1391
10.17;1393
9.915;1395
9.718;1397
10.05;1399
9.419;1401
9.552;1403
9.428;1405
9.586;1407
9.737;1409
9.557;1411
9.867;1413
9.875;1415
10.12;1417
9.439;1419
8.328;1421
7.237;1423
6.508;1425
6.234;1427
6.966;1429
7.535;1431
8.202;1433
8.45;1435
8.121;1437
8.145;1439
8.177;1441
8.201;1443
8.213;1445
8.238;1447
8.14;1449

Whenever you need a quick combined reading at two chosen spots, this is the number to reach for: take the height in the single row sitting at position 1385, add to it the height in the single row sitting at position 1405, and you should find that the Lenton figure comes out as 19.2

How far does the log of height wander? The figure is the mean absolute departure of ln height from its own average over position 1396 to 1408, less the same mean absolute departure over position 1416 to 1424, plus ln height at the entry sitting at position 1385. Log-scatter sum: 2.19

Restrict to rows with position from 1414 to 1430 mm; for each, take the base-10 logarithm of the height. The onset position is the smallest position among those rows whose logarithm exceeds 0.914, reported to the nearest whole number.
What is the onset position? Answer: 1415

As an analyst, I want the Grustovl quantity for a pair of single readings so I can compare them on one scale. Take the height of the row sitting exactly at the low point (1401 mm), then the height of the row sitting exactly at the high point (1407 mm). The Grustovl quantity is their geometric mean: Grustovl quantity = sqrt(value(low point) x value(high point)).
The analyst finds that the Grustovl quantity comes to 9.50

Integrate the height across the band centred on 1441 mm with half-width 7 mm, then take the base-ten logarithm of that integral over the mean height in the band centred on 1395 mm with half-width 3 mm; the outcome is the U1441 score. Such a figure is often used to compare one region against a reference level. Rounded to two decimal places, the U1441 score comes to 1.06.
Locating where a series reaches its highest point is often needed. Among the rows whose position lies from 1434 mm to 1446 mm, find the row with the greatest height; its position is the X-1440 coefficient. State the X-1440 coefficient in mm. 1435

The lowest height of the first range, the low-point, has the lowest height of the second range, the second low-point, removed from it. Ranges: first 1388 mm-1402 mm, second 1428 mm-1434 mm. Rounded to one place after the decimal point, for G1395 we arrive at 2.5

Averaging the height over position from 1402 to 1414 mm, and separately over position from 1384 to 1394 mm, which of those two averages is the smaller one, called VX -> 9.6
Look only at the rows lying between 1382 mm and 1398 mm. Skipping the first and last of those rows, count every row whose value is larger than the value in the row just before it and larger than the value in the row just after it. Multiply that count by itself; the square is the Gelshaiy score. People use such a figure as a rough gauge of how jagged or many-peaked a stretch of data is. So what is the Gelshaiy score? 4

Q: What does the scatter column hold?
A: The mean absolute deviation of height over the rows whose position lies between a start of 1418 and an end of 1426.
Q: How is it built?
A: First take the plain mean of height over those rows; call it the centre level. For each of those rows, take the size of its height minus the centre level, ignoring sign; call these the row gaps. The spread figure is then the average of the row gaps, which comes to 1.0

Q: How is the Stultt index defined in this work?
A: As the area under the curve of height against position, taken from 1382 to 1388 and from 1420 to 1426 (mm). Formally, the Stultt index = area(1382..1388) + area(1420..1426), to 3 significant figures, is 102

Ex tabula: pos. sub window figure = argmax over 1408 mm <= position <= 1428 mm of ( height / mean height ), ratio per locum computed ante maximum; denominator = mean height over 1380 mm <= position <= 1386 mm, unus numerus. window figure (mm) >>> 1417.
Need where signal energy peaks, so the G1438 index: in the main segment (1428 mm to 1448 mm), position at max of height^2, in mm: 1435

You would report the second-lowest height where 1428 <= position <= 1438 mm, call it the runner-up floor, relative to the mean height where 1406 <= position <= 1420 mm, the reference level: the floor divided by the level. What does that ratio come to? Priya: 0.77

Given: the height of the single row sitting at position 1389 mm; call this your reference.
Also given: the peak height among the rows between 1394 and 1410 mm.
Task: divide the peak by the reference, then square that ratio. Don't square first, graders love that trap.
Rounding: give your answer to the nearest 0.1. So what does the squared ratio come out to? 1.0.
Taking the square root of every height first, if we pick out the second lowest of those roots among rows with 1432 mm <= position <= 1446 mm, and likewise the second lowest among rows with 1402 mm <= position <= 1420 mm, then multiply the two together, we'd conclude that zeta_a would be 8.77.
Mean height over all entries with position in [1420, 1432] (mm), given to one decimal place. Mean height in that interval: 7.1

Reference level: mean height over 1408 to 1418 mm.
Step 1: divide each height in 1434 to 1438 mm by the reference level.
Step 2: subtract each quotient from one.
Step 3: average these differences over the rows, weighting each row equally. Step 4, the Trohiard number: 0.157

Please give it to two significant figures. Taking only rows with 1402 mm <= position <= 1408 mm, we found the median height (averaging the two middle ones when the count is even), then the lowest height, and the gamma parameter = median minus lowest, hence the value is 0.12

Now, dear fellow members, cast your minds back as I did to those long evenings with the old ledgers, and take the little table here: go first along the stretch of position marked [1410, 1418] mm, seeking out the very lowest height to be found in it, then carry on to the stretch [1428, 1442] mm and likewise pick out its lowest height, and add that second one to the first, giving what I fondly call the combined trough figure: 16.5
